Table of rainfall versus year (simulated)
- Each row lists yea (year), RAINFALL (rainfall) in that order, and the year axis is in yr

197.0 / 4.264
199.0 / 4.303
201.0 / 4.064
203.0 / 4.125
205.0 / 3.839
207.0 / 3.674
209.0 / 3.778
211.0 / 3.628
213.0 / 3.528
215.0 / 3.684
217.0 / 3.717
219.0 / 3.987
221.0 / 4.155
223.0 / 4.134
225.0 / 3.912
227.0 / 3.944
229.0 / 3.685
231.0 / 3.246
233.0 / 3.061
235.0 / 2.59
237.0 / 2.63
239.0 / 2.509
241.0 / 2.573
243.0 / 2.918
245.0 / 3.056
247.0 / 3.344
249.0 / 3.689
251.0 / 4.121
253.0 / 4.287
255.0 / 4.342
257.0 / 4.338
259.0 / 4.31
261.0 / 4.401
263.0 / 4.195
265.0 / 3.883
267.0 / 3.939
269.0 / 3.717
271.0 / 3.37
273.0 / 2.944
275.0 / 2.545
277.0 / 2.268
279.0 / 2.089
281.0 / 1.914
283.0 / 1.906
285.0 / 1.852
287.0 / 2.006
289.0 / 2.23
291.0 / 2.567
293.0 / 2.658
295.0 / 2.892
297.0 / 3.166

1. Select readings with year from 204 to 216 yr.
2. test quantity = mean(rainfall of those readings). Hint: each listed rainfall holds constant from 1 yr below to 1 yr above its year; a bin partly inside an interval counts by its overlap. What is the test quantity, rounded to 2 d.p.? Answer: 3.69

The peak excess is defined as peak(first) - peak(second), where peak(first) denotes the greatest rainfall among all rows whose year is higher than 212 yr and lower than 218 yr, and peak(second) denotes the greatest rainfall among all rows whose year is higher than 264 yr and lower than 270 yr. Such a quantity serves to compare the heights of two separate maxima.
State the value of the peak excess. -0.22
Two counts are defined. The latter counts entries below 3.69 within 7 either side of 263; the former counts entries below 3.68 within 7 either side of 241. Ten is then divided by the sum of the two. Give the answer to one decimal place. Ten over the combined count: 1.4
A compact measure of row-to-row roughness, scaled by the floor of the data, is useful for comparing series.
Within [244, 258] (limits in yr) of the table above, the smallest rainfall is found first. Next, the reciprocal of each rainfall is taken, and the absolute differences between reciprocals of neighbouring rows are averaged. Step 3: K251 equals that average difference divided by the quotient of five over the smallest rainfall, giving 0.0099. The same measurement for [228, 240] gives 0.0139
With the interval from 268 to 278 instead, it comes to 0.0195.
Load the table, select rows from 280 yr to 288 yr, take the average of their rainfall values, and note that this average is 1.92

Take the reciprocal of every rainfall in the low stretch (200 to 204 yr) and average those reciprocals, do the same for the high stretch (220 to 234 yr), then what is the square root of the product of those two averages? 0.257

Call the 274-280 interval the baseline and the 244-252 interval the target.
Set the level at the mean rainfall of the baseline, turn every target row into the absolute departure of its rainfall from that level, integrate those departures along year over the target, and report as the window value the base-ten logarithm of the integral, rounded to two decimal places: 1.00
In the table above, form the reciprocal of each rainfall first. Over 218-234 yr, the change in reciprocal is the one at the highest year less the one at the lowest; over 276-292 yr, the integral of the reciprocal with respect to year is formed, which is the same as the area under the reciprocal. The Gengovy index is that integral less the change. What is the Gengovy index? 7.6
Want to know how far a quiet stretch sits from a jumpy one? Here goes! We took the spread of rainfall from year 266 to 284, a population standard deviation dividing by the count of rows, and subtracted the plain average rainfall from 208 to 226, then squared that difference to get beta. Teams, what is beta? 9.6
